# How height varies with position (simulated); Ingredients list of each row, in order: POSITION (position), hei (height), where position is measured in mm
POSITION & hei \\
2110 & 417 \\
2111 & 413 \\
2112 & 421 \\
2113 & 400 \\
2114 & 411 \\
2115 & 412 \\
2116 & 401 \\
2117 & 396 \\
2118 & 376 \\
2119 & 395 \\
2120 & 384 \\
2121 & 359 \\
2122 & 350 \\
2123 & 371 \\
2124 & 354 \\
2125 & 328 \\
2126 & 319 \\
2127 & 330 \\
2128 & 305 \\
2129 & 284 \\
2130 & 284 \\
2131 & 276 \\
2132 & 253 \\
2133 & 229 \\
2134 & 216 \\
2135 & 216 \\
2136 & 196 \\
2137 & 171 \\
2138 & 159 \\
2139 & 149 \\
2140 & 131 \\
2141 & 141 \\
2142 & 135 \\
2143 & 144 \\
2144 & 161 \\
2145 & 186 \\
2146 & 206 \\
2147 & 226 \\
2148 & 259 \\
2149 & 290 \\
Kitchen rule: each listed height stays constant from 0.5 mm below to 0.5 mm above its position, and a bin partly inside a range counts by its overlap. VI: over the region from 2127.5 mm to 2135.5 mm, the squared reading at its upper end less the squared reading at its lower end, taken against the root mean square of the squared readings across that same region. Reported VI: -0.67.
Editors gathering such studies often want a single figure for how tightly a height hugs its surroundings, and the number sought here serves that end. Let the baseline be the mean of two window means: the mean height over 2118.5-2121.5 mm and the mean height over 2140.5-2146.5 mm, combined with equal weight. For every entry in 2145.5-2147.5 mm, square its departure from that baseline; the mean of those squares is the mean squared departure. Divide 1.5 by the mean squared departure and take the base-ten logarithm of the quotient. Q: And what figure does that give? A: -3.3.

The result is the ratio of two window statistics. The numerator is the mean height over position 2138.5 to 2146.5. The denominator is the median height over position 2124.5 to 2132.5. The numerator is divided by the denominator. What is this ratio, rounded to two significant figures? 0.53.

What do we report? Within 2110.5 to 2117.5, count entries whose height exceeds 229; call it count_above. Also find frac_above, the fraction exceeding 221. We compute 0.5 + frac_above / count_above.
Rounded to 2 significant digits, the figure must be 0.64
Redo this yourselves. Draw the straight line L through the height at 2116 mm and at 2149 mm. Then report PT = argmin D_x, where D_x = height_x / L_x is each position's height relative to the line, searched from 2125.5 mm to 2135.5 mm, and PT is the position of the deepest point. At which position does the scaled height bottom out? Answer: 2134 mm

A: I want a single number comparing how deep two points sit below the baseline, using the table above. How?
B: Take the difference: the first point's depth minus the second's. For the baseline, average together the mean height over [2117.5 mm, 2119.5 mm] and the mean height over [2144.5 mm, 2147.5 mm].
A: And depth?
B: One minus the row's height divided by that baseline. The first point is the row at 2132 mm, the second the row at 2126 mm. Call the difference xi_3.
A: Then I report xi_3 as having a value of 0.22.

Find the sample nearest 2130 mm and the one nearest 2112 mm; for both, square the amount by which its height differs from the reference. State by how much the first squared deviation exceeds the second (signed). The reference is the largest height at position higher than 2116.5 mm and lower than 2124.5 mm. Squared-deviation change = 11919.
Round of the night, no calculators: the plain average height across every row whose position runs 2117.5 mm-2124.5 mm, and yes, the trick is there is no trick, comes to 370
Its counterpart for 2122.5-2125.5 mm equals 351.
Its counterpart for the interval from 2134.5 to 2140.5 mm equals 170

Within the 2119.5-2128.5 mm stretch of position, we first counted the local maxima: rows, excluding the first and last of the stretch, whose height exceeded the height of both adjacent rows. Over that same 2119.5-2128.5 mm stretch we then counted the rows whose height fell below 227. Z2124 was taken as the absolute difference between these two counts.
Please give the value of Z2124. 2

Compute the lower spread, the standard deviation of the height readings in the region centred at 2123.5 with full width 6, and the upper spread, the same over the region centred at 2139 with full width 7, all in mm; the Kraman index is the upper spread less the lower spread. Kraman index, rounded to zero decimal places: 3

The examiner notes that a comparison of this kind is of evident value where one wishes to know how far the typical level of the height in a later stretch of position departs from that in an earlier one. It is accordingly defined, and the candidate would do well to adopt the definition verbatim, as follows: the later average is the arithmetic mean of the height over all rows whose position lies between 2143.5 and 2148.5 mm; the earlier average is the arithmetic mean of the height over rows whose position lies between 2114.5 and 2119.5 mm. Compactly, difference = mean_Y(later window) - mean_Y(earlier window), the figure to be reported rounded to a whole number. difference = -188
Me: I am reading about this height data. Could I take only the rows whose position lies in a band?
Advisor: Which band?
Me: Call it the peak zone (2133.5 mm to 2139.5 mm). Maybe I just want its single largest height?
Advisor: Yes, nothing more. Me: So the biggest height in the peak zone 216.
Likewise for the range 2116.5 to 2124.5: 396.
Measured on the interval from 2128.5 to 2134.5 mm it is 284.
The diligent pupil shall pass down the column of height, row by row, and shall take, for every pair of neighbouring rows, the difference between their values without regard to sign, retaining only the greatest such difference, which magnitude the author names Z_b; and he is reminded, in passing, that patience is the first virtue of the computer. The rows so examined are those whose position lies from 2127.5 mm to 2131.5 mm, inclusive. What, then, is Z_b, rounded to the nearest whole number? 21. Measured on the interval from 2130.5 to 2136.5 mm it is 24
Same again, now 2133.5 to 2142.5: 25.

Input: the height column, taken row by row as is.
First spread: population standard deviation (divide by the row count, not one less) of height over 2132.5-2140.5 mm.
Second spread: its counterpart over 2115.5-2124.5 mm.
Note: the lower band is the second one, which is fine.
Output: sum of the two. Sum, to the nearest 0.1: 51.6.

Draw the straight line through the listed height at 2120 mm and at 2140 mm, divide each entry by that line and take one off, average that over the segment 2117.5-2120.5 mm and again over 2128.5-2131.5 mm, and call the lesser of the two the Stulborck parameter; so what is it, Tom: -0.029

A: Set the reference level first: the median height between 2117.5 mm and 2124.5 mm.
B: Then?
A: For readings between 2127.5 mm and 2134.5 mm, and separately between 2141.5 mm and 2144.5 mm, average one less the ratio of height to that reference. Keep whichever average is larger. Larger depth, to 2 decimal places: 0.60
